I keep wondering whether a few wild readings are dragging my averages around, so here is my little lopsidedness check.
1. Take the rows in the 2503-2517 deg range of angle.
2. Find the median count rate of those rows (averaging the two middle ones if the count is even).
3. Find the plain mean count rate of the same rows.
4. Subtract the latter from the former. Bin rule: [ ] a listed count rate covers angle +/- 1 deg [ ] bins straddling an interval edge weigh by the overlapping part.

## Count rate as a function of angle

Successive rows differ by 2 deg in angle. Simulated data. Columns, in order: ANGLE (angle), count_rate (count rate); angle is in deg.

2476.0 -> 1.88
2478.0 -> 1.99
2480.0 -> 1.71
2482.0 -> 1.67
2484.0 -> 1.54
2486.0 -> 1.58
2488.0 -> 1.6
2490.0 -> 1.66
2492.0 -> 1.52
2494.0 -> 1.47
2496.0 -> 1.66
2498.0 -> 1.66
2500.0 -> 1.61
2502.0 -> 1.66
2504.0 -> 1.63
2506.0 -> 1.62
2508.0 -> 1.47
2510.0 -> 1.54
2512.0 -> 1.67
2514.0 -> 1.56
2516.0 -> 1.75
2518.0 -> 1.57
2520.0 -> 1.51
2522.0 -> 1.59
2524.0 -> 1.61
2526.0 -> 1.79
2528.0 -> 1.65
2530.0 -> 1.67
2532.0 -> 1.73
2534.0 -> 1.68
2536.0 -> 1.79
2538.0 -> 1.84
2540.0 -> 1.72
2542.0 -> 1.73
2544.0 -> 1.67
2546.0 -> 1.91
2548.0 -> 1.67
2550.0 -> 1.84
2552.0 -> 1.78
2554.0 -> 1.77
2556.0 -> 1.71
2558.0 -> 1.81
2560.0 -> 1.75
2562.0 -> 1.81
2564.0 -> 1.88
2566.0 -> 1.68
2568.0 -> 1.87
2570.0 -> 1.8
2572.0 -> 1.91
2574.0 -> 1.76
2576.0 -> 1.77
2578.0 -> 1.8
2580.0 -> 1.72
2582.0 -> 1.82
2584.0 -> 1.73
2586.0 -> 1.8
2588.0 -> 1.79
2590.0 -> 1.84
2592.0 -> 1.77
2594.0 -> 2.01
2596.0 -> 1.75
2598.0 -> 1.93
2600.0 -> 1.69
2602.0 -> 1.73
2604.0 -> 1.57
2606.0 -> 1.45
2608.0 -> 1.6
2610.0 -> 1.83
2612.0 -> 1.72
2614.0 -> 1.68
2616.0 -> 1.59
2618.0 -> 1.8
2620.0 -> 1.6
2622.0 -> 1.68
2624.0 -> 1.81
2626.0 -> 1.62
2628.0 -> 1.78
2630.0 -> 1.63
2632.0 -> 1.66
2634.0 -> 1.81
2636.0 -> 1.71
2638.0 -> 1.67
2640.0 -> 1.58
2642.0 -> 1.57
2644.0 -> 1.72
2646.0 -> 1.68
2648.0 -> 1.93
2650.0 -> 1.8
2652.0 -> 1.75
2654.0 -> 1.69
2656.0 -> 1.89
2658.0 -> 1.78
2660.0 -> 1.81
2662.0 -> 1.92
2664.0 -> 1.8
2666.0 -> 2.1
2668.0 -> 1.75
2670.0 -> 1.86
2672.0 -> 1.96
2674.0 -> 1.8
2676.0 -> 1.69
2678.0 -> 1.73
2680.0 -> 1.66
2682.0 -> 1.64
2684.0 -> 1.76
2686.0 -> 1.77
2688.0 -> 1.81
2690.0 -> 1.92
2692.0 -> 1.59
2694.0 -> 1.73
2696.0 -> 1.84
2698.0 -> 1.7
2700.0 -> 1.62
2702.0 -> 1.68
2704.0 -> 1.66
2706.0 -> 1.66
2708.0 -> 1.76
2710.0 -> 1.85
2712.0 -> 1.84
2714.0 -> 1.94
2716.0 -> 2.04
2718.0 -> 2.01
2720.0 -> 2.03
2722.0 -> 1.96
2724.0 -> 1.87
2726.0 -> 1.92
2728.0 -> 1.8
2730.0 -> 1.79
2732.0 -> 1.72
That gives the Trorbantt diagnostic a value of 0.014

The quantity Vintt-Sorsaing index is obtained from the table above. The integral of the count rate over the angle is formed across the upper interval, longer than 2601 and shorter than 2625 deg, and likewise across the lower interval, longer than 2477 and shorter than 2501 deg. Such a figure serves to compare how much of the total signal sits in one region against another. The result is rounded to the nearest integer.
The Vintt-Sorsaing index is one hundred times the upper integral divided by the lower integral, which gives 102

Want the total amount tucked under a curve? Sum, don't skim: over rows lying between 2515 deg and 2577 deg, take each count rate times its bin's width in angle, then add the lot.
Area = 108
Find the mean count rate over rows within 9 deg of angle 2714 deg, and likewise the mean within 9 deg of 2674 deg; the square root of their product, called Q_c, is 1.85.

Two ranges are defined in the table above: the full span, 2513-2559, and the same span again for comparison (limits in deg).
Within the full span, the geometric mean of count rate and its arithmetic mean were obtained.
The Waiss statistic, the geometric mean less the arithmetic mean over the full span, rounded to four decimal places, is -0.0029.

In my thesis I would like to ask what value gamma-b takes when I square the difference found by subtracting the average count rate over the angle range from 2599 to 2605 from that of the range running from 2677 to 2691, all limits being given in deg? 0.009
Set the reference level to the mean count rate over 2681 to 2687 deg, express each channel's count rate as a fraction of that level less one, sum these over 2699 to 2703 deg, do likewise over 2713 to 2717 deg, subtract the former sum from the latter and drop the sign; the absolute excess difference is 0.4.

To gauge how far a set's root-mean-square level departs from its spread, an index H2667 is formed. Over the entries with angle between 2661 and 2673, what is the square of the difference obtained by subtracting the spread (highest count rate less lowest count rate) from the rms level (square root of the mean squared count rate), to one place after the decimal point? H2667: 2.4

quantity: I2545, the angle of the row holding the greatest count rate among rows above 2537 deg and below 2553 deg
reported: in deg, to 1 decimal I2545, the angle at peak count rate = 2546.0 deg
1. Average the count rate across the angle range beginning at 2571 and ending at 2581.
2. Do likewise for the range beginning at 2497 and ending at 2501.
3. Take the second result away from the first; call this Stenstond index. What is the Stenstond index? 0.16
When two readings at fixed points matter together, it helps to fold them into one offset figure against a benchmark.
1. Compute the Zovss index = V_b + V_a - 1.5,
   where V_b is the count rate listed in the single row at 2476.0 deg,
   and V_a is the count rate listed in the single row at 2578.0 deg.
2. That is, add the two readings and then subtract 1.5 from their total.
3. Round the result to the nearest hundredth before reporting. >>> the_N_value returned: 2.18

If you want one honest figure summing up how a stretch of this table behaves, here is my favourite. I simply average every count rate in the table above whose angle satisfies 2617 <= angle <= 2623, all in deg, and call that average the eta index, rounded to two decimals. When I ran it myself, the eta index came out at 1.69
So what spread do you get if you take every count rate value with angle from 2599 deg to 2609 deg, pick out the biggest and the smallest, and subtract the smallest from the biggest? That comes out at 0.28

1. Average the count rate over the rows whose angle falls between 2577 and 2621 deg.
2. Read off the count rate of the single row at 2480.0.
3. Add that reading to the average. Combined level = 3.45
